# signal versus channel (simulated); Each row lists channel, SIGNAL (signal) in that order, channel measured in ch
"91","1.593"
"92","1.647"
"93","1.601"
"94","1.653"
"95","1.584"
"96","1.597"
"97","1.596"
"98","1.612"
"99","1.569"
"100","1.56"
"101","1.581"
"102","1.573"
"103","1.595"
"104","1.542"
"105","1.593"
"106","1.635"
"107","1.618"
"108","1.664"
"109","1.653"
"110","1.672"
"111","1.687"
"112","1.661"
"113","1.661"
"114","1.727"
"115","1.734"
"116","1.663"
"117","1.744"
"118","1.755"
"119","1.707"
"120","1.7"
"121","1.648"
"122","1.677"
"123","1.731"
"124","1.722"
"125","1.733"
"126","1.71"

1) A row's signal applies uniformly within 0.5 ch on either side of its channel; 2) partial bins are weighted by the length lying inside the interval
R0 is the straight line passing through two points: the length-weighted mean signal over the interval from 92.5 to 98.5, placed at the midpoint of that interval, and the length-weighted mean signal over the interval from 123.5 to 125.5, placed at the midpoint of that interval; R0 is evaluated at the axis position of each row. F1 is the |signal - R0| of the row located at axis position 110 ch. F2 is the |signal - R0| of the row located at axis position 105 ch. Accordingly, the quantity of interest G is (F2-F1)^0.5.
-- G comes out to 0.22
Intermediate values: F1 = 0.005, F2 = 0.05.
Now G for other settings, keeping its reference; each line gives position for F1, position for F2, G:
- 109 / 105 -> 0.21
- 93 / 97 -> 0.11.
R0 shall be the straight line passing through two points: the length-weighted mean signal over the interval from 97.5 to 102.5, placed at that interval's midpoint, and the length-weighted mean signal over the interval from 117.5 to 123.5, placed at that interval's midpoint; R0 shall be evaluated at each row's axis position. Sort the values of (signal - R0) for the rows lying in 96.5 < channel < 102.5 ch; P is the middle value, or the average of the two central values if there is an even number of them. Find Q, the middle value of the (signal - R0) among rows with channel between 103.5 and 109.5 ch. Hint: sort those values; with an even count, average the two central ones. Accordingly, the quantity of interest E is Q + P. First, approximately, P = 0.00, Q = 0.008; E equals 0.00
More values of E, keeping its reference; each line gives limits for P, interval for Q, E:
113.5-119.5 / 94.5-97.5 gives 0.10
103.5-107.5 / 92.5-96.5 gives 0.04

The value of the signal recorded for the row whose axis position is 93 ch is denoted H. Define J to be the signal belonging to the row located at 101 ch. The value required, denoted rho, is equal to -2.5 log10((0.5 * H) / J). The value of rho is 0.74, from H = 1.601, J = 1.581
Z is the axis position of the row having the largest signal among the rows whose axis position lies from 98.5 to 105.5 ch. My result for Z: 103 ch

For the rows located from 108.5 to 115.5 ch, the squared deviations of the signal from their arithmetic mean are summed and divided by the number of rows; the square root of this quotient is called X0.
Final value 0.031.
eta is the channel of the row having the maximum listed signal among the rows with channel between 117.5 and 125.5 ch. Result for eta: 118 ch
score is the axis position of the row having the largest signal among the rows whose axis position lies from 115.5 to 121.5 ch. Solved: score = 118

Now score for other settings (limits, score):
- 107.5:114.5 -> 114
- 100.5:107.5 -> 106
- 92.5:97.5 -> 94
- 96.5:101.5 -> 98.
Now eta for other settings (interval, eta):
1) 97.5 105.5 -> 98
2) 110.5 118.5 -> 118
